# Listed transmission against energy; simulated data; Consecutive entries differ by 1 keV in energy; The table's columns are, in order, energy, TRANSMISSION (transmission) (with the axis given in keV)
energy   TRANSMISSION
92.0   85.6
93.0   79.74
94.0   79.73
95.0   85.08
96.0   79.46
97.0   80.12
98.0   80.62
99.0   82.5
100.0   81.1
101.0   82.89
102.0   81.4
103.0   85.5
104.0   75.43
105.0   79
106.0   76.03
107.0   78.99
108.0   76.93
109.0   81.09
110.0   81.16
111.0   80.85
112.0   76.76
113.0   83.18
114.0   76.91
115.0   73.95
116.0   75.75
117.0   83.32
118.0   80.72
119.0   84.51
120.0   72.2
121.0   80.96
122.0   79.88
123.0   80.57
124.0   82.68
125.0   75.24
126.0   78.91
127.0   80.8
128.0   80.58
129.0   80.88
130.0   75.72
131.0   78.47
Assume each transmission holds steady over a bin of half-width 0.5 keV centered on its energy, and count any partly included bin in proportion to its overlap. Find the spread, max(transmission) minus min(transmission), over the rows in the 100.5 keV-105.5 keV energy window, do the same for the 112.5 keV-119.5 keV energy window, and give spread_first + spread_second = 21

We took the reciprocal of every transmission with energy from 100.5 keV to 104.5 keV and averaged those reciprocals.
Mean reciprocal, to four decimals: 0.0123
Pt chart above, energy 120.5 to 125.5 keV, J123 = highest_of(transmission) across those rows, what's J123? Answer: 82.68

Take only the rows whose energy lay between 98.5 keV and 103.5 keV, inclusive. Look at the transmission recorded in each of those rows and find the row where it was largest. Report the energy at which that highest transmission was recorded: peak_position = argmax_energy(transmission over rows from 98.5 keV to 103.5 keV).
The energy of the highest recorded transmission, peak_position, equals 103.0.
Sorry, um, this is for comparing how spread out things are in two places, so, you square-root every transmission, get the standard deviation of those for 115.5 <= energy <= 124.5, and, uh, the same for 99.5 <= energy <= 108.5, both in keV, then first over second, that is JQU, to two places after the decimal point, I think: 1.17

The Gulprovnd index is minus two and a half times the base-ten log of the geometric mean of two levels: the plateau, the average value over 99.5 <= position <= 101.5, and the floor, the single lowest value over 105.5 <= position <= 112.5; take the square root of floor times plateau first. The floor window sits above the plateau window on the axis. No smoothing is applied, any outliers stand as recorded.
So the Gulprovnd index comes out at -4.743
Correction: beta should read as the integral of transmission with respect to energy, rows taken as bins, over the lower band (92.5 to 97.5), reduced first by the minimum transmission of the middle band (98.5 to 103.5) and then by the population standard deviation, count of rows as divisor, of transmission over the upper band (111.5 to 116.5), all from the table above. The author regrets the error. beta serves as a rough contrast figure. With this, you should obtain 320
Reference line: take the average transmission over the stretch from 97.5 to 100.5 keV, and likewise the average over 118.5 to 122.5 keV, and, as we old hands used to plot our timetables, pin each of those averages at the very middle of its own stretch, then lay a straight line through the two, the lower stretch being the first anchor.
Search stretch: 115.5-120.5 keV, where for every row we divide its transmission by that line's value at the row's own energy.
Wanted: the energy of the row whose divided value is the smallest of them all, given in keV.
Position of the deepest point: 120.0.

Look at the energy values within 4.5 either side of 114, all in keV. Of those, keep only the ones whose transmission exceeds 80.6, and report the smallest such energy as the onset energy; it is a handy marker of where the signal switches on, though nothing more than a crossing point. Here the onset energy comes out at 110.0 keV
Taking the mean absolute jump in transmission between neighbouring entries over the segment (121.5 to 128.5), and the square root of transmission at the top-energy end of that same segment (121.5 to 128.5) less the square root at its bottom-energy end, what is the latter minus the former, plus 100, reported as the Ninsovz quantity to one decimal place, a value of 97.4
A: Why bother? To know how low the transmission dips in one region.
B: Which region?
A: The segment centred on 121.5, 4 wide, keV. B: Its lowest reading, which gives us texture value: 72.2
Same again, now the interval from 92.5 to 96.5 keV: 79.46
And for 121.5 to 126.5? 75.24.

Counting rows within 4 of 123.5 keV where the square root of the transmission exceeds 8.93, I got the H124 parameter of 5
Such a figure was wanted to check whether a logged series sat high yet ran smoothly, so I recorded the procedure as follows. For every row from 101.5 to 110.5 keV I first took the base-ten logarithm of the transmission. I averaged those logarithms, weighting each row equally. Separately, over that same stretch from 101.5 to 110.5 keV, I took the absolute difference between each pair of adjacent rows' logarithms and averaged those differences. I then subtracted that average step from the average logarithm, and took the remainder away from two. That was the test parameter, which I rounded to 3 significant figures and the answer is 0.120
